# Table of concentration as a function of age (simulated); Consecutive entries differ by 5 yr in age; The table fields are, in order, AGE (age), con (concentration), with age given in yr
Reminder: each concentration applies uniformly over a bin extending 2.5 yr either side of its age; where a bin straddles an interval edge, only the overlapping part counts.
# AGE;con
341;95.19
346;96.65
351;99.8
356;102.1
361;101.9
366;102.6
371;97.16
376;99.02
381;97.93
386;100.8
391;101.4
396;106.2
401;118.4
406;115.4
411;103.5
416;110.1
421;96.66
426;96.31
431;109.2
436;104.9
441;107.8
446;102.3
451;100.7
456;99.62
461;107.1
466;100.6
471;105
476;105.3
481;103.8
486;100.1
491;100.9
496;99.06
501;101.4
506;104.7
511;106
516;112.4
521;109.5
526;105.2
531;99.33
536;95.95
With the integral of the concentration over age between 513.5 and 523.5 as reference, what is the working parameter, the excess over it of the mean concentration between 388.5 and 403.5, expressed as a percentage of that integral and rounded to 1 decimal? -90.2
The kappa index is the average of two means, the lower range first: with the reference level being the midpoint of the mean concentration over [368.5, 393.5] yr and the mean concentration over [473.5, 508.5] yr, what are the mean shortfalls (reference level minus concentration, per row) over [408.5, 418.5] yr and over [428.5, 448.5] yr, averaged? -5.7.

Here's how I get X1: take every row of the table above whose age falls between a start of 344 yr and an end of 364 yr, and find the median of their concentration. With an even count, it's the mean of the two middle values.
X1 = 101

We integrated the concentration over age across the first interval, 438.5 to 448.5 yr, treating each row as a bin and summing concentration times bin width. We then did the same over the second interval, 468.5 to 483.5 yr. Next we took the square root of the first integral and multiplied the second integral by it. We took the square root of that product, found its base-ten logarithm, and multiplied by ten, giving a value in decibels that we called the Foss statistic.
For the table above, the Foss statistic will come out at 23.5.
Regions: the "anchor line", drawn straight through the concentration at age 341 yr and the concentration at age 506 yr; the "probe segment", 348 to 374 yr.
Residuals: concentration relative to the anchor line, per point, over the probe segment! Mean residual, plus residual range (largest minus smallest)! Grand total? 10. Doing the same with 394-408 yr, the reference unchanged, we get 27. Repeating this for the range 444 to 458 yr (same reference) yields 3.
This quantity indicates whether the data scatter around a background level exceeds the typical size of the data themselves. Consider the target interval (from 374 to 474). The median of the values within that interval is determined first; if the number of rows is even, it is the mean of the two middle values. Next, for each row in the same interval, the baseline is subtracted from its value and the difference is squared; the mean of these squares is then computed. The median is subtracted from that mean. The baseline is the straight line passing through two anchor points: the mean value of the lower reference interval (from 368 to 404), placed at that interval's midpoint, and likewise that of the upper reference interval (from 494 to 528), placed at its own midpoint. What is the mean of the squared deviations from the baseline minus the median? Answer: -69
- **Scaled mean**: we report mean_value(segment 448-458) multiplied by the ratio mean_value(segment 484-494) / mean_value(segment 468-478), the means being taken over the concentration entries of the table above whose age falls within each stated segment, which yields 96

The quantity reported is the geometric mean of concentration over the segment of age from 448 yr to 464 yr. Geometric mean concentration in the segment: 102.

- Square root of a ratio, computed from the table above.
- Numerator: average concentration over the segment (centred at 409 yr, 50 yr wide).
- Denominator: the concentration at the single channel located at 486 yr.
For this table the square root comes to 1.03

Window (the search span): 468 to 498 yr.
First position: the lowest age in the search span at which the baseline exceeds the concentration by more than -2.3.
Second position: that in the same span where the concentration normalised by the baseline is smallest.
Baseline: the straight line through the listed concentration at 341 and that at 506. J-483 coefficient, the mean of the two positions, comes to 488.5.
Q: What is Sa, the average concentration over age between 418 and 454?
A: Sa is 103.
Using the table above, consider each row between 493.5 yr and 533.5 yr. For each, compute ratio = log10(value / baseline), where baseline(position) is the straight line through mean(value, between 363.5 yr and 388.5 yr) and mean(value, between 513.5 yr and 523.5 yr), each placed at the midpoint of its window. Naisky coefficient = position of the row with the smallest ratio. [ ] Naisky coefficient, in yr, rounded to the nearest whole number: 531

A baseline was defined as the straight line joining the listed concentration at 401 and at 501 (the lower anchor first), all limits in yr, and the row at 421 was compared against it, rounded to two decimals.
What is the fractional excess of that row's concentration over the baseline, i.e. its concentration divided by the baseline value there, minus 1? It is -0.16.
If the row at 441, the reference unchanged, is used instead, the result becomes -0.03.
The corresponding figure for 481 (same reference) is -0.01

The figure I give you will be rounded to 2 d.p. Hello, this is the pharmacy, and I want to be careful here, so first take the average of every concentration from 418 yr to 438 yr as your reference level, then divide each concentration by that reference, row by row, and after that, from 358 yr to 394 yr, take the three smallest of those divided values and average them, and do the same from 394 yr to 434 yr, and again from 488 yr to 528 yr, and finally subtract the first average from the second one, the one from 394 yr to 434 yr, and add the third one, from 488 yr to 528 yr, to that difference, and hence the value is 0.99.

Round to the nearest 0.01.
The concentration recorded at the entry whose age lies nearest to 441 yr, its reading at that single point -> 107.80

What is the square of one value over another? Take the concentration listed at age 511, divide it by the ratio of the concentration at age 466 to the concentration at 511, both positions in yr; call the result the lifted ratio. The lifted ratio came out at 112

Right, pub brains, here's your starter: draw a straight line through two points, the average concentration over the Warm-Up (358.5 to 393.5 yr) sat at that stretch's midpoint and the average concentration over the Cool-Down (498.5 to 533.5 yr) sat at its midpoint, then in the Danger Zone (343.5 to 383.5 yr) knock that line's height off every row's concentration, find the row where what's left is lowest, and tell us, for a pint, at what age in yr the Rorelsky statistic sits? 371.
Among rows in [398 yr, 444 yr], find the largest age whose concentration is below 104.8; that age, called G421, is 426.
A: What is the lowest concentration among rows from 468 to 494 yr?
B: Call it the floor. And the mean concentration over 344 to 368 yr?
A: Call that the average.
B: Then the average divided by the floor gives 1.01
